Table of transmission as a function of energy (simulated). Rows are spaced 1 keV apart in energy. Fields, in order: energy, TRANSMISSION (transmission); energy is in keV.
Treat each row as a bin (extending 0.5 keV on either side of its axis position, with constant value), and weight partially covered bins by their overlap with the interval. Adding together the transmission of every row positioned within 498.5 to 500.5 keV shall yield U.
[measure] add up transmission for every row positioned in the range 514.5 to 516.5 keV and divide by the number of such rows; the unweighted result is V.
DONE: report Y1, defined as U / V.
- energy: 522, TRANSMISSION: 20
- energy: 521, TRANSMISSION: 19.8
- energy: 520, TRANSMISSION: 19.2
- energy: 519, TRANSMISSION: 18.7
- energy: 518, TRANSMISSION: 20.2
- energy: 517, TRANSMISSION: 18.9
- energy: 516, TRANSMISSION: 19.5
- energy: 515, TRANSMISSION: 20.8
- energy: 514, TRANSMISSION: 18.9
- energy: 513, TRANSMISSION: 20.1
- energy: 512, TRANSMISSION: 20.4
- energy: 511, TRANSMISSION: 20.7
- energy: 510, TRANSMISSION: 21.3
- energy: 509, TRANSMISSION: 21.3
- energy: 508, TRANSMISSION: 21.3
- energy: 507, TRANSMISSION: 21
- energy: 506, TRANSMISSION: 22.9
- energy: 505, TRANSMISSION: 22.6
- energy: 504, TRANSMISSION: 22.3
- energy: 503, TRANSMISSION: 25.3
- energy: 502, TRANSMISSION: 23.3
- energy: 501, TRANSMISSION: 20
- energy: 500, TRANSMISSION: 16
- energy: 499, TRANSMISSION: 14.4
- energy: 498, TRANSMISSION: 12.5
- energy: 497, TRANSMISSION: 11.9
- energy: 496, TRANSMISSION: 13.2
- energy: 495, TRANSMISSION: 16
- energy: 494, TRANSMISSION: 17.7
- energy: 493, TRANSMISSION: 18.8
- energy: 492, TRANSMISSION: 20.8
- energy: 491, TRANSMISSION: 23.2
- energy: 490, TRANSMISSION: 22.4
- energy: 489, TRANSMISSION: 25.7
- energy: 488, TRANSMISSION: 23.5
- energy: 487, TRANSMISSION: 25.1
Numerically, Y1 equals 1.5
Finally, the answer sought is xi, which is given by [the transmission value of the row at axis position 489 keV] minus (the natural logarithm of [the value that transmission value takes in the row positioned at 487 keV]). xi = 22.5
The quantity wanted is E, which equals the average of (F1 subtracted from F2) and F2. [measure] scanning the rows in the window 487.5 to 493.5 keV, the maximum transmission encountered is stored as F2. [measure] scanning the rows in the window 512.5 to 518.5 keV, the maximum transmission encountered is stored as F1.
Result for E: 15.3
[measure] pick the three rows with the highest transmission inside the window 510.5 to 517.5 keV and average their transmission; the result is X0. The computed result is 20.6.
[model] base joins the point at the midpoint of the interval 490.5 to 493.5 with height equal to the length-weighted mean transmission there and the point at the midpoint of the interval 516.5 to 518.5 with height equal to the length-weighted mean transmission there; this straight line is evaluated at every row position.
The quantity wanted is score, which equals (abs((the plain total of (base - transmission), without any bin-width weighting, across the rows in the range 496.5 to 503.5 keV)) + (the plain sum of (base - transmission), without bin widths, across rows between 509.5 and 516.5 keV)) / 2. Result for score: 8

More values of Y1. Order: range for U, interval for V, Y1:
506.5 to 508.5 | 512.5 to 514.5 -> 2.2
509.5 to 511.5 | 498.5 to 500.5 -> 2.8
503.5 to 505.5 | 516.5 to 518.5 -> 2.3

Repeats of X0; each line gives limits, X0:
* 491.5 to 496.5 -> 19.1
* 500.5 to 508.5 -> 23.8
